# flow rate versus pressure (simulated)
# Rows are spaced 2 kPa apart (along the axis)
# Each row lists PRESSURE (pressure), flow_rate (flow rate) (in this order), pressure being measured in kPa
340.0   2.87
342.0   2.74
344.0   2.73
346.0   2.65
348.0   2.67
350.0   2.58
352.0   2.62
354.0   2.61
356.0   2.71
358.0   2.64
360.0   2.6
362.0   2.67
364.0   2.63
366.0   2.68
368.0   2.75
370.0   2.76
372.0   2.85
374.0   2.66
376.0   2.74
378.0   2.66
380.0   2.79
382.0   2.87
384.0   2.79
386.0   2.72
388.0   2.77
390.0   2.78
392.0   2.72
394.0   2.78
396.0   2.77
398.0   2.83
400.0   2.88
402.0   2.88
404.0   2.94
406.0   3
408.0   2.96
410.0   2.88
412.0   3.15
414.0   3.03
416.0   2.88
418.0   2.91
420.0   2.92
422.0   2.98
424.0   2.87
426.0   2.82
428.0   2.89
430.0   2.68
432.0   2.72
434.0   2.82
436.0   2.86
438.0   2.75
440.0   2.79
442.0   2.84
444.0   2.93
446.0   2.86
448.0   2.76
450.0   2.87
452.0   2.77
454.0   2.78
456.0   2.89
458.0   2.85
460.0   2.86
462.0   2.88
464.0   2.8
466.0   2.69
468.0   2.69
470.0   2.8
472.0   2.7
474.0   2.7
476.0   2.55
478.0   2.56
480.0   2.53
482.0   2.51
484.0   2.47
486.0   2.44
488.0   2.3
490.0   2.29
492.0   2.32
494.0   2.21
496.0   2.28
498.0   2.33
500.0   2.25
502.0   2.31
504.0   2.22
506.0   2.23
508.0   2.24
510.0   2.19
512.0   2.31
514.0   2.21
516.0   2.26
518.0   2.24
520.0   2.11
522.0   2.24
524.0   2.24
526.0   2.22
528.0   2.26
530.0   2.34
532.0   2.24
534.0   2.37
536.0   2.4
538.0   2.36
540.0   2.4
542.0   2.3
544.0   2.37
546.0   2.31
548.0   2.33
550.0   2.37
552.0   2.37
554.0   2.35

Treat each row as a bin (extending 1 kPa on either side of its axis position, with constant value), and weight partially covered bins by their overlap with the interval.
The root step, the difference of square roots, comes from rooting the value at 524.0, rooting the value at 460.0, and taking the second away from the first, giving -0.19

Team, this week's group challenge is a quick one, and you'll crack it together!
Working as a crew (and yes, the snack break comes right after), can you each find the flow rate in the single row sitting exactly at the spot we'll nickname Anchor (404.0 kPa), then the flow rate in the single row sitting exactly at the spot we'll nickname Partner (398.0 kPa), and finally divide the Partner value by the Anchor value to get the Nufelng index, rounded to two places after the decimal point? 0.96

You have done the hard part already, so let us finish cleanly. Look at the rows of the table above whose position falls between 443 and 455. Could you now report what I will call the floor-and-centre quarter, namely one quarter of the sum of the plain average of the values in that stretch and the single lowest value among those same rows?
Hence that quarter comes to 1.40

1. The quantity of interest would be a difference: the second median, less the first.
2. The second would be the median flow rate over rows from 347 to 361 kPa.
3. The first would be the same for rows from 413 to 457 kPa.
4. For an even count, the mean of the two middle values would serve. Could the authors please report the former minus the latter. -0.24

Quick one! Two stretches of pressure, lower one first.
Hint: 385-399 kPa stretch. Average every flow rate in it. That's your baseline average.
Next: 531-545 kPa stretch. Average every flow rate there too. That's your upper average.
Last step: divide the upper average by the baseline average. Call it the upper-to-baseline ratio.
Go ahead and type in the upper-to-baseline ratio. 0.85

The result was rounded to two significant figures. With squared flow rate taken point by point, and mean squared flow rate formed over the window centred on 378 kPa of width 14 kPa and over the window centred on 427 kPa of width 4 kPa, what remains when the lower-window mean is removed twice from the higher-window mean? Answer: -7.2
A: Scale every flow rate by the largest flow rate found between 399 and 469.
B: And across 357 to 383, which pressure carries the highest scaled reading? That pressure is 382.0 kPa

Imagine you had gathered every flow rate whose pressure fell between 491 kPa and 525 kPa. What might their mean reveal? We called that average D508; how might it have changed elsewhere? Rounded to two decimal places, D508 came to 2.25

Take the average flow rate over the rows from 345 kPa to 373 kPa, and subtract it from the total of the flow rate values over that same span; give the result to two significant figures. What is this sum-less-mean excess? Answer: 35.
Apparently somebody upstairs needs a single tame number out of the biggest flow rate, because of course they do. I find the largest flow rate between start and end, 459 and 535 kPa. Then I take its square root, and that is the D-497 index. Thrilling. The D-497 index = 1.70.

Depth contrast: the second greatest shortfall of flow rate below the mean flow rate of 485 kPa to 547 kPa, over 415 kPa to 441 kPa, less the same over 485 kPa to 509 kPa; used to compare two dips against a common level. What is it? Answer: -0.50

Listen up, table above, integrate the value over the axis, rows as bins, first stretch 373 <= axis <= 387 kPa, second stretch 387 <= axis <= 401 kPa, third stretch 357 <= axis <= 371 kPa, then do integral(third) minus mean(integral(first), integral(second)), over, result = -1.3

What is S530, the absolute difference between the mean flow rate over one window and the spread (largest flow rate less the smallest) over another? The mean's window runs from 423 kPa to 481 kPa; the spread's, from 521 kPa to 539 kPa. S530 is 2.60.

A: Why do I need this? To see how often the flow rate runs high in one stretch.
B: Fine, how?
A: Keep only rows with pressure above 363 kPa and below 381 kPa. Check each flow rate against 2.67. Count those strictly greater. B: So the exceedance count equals 6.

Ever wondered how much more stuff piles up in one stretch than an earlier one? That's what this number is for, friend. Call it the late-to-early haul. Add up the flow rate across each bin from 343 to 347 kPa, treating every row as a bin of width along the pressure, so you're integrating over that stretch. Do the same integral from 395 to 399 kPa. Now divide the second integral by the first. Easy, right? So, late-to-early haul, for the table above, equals 1.04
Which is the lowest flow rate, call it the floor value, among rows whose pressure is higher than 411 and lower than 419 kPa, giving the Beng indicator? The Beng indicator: 2.88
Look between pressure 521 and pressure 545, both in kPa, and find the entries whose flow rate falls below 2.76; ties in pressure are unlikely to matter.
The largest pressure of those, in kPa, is 544.0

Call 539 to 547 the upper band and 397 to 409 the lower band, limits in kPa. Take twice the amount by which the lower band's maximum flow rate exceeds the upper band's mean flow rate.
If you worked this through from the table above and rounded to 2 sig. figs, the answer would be 1.3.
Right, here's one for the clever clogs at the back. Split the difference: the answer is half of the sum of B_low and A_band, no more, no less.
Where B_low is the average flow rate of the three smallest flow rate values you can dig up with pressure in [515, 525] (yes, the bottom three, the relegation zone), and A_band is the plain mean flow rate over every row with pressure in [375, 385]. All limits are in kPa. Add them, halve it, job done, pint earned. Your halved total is 2.48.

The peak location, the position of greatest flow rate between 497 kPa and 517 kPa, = 498.0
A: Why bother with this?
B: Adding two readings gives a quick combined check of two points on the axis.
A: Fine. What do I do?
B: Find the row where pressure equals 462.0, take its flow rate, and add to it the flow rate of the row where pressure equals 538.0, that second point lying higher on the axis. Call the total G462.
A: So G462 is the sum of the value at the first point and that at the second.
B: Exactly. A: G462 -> 5.2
